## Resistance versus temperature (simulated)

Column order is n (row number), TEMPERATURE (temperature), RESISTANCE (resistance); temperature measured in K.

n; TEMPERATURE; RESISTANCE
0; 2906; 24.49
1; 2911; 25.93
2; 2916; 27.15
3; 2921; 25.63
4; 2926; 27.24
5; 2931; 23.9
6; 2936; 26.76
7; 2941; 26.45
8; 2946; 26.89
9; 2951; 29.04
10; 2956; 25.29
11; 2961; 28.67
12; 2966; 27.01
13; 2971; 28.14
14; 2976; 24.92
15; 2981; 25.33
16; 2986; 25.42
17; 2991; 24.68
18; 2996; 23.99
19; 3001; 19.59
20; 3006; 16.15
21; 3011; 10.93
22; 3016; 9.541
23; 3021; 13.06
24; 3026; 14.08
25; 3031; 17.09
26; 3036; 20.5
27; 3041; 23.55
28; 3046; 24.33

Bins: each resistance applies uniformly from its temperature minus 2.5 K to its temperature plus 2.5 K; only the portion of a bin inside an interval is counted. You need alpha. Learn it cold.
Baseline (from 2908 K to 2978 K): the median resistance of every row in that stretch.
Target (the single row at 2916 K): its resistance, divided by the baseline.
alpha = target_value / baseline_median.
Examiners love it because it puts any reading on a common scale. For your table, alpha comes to 1.01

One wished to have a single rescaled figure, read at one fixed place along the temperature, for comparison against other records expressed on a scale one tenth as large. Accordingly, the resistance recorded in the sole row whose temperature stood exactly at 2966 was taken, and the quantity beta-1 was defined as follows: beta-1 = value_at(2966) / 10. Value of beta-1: 2.7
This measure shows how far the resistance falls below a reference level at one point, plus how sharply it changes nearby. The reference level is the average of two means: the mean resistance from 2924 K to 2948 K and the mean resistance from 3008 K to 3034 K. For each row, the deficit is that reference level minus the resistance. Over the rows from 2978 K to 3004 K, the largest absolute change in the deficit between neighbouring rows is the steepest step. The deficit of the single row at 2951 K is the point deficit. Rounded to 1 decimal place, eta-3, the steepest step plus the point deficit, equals -5.0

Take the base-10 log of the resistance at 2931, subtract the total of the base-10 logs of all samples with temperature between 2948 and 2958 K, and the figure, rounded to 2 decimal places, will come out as -1.49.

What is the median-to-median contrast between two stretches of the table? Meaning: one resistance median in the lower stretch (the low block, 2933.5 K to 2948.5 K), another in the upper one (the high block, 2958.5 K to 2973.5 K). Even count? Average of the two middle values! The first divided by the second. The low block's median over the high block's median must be 0.95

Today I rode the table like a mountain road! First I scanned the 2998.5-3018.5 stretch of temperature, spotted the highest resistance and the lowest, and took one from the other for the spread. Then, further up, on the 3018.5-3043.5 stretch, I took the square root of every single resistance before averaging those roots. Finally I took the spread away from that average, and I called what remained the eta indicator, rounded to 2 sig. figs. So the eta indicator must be -5.9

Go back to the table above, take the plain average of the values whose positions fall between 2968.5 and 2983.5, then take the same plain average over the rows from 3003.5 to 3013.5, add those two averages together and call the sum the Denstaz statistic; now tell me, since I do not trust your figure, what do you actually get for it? 40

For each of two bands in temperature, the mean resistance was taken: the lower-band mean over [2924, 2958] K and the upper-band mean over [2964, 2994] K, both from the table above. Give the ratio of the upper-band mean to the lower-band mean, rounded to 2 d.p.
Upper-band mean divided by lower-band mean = 0.98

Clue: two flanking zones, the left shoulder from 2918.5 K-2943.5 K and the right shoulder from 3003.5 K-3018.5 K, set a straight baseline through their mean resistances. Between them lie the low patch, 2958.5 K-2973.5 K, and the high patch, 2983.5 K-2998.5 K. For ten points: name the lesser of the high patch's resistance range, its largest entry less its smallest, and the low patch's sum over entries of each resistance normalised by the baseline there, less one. 1.2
